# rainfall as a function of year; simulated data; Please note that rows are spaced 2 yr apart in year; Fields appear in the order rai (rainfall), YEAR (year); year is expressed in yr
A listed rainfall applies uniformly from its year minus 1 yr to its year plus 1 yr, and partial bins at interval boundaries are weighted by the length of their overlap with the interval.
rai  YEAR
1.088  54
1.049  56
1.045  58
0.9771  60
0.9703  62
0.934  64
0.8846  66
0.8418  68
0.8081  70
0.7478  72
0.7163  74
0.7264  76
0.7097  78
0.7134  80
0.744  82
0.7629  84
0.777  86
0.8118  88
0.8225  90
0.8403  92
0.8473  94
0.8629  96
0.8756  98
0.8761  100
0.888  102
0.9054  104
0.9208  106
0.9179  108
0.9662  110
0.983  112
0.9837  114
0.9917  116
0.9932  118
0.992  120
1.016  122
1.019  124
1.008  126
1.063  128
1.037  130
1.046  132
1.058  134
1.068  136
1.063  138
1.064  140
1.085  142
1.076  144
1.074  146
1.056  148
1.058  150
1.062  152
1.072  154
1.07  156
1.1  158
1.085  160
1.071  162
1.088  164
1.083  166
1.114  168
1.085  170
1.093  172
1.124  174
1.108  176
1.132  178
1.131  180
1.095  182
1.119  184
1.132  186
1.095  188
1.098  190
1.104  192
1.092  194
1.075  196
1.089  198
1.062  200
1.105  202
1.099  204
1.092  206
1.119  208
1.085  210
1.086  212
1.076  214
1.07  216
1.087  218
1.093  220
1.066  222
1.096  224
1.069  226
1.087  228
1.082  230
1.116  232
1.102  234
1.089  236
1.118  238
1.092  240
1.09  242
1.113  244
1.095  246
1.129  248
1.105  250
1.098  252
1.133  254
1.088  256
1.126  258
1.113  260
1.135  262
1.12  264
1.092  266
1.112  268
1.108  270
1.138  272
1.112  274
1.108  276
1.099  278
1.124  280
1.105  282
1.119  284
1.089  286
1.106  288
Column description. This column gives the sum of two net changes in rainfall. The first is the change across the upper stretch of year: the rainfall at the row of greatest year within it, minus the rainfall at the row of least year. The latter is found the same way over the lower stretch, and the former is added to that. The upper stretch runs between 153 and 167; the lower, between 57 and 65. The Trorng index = -0.10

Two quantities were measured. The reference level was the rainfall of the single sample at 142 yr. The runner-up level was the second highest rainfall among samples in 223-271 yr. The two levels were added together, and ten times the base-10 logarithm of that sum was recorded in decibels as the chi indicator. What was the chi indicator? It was 3.5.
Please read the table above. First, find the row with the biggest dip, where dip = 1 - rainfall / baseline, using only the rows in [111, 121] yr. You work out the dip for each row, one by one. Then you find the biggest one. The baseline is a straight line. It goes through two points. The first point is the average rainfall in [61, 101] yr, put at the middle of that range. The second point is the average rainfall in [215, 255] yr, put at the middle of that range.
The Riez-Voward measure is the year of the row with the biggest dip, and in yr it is 120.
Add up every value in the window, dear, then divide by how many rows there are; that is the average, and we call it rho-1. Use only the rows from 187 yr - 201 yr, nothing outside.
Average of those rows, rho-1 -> 1.09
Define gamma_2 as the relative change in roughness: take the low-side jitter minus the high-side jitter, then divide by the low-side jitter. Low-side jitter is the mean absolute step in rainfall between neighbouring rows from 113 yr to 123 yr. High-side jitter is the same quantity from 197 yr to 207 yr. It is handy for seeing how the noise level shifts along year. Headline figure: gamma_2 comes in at -1.4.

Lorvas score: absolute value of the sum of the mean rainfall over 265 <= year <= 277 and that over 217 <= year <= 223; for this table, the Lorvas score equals 2.19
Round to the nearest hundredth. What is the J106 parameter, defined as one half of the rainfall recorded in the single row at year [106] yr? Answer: 0.46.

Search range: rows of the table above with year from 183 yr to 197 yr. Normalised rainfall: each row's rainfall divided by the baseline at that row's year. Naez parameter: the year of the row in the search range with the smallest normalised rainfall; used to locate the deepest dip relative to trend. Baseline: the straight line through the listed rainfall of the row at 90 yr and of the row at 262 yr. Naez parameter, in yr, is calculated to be 196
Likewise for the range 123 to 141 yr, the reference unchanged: 126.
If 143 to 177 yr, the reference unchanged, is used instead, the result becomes 170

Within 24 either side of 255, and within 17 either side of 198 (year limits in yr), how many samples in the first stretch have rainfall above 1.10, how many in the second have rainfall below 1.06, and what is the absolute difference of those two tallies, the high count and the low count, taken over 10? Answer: 1.60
